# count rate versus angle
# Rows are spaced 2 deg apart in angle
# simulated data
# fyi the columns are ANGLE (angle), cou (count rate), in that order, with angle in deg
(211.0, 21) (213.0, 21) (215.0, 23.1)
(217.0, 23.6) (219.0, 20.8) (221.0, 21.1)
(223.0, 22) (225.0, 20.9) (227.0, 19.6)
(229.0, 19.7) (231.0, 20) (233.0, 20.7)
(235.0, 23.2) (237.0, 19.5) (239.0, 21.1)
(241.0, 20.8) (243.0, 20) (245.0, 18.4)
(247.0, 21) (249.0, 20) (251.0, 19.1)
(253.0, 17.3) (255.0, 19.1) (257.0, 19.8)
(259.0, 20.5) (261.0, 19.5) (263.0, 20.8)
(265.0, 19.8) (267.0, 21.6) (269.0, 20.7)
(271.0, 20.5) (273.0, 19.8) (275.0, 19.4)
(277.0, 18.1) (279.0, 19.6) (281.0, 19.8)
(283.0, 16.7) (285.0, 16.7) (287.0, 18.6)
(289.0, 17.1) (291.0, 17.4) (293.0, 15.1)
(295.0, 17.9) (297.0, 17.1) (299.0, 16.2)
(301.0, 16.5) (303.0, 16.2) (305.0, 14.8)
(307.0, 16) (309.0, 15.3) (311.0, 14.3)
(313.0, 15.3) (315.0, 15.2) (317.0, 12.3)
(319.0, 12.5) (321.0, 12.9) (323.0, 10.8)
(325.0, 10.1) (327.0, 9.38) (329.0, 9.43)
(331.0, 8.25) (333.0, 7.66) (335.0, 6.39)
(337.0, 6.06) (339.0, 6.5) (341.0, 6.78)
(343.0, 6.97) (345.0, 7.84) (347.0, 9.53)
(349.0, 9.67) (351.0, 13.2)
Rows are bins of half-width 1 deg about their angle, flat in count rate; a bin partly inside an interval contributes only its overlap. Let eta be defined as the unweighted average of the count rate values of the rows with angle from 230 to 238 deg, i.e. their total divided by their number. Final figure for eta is 21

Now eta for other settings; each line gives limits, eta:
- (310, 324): 13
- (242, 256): 19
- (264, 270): 21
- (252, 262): 19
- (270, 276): 20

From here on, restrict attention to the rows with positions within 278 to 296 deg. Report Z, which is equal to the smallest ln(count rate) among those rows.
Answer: 2.71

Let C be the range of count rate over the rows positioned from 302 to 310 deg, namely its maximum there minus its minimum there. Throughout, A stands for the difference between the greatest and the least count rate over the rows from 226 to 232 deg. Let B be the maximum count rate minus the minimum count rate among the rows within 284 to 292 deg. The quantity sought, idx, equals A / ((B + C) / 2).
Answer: 0.2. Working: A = 0.4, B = 1.9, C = 1.4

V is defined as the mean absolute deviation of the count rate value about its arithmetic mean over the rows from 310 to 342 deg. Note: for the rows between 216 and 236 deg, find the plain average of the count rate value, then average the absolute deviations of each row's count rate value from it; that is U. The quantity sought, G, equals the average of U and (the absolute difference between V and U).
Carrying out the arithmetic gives 1.35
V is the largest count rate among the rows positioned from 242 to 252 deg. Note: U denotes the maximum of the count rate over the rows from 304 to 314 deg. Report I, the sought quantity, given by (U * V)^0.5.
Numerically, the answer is 18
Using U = 16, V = 21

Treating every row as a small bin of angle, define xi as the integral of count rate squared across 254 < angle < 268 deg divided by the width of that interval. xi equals 407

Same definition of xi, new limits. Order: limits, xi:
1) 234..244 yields 439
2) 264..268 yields 429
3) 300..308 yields 252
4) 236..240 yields 413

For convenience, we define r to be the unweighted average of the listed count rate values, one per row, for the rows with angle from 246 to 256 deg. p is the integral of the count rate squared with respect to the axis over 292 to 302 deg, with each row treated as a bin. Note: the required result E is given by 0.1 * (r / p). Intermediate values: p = 2751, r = 19.3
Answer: 0.0007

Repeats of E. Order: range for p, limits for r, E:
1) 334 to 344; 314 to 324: 0.0030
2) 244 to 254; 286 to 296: 0.0005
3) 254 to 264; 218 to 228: 0.0005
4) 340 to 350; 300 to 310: 0.0023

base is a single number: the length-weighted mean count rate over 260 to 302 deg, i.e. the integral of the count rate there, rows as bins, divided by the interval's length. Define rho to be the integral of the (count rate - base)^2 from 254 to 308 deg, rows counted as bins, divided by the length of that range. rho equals 4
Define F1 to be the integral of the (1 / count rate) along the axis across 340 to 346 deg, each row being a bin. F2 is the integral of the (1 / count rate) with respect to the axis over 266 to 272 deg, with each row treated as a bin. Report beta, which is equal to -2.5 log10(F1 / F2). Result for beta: -1.16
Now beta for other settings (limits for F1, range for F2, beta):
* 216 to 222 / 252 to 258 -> 0.17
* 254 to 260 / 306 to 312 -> 0.29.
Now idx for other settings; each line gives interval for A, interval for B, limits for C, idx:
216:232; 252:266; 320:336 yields 0.8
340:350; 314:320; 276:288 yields 1.0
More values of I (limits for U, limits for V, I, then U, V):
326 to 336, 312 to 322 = 12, 9.43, 15.3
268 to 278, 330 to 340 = 13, 20.7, 8.25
